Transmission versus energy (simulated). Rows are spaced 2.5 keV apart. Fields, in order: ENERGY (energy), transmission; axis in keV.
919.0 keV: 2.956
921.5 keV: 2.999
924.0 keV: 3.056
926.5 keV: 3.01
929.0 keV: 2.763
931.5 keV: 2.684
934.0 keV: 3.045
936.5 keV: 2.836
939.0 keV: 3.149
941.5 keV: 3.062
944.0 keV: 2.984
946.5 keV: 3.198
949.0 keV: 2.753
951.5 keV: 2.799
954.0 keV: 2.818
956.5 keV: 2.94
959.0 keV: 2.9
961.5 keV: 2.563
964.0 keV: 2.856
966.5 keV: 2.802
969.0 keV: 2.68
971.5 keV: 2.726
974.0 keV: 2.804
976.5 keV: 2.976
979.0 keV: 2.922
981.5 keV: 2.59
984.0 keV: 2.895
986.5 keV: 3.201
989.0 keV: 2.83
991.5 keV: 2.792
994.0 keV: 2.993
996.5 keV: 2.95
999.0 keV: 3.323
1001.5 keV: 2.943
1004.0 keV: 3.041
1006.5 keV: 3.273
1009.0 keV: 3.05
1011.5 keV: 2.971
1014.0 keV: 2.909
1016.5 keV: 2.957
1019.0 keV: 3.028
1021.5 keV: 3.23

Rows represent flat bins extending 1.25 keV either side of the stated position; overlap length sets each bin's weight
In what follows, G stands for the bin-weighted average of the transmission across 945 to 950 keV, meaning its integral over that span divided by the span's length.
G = 2.99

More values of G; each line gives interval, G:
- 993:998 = 2.99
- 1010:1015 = 2.95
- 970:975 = 2.76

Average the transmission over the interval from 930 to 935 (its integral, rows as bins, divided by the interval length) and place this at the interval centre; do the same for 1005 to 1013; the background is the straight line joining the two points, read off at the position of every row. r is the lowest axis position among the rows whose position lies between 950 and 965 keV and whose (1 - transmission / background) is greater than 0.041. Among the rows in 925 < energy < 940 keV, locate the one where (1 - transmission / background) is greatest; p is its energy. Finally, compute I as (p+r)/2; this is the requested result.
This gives 946.5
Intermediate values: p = 931.5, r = 961.5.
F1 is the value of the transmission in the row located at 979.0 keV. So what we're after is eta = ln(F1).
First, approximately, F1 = 2.922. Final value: 1.07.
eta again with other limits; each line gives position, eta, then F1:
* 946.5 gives 1.16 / 3.198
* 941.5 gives 1.12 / 3.062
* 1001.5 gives 1.08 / 2.943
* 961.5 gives 0.94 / 2.563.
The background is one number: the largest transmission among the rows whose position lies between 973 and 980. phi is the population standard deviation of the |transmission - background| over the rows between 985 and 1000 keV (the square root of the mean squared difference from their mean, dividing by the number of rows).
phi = 0.114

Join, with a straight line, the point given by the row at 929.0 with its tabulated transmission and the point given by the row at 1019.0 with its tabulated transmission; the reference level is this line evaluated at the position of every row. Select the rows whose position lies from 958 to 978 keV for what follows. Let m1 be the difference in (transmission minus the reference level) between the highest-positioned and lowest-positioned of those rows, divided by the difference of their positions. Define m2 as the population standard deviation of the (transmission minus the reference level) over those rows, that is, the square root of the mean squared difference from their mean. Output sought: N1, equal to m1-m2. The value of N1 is -0.12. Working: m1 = 0.00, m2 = 0.119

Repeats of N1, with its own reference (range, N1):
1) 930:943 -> -0.13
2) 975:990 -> -0.20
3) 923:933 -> -0.22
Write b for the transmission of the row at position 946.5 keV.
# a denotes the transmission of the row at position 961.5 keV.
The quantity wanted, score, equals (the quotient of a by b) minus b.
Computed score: -2.40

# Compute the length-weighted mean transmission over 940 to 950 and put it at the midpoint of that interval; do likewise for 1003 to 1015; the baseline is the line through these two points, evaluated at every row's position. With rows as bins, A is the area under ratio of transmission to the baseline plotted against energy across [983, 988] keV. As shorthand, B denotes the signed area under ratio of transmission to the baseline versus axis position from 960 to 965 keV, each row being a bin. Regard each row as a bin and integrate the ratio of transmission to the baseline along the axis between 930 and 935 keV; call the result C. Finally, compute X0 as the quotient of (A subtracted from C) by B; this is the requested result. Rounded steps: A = 5.01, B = 4.49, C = 4.75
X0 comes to -0.06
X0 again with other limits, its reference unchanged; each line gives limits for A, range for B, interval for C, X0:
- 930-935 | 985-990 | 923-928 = 0.06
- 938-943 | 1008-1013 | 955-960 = -0.07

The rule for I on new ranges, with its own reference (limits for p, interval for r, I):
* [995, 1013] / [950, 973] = 986.5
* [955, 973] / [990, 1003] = 976.5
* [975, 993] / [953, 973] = 971.5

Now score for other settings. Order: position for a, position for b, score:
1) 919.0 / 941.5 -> -2.10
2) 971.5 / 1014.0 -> -1.97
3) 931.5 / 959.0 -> -1.97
